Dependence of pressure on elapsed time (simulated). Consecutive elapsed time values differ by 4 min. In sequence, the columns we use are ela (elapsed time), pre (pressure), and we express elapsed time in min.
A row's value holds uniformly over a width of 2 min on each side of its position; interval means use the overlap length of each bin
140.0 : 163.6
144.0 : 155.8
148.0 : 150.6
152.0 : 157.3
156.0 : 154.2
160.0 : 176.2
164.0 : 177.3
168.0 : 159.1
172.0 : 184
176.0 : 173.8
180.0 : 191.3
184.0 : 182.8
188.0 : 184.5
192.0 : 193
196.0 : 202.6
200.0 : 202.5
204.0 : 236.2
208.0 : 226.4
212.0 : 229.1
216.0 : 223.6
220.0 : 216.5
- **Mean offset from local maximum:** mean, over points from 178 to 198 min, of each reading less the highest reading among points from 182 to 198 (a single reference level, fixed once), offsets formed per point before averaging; -12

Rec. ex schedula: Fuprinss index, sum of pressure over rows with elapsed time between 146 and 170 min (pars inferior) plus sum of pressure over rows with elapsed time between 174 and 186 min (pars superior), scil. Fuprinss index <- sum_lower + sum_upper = 1523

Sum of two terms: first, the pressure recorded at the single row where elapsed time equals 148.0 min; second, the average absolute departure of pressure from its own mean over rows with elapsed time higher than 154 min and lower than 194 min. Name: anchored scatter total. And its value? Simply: 160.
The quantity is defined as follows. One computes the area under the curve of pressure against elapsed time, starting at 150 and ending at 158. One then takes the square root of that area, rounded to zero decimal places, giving 35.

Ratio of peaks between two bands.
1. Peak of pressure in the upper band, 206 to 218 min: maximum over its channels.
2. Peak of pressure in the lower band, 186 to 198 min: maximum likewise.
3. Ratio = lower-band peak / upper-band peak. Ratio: 0.884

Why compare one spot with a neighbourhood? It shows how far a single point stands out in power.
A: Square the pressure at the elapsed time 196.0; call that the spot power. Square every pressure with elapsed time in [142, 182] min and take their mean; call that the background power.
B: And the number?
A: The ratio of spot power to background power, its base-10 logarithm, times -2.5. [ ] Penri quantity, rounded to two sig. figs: -0.40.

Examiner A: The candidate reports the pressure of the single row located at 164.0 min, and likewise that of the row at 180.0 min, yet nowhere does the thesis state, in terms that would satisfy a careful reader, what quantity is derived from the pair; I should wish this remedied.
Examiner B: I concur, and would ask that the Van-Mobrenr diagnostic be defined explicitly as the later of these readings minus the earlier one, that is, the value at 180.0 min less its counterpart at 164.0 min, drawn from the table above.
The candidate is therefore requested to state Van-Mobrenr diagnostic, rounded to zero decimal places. 14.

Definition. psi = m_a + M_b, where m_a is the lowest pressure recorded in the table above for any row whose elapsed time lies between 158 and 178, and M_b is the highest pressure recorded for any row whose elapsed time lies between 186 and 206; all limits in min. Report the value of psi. 395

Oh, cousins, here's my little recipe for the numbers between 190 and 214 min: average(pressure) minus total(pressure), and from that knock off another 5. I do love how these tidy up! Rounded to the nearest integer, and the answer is -1080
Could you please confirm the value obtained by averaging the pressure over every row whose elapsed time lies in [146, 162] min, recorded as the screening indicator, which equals 160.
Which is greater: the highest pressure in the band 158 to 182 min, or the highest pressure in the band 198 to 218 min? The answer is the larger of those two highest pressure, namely 236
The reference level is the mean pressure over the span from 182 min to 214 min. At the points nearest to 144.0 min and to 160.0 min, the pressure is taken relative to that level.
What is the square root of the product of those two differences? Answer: 40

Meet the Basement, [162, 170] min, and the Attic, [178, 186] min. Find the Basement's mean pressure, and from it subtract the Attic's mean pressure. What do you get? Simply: -19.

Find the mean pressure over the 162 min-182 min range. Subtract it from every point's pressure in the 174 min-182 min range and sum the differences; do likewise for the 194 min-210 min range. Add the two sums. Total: 170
